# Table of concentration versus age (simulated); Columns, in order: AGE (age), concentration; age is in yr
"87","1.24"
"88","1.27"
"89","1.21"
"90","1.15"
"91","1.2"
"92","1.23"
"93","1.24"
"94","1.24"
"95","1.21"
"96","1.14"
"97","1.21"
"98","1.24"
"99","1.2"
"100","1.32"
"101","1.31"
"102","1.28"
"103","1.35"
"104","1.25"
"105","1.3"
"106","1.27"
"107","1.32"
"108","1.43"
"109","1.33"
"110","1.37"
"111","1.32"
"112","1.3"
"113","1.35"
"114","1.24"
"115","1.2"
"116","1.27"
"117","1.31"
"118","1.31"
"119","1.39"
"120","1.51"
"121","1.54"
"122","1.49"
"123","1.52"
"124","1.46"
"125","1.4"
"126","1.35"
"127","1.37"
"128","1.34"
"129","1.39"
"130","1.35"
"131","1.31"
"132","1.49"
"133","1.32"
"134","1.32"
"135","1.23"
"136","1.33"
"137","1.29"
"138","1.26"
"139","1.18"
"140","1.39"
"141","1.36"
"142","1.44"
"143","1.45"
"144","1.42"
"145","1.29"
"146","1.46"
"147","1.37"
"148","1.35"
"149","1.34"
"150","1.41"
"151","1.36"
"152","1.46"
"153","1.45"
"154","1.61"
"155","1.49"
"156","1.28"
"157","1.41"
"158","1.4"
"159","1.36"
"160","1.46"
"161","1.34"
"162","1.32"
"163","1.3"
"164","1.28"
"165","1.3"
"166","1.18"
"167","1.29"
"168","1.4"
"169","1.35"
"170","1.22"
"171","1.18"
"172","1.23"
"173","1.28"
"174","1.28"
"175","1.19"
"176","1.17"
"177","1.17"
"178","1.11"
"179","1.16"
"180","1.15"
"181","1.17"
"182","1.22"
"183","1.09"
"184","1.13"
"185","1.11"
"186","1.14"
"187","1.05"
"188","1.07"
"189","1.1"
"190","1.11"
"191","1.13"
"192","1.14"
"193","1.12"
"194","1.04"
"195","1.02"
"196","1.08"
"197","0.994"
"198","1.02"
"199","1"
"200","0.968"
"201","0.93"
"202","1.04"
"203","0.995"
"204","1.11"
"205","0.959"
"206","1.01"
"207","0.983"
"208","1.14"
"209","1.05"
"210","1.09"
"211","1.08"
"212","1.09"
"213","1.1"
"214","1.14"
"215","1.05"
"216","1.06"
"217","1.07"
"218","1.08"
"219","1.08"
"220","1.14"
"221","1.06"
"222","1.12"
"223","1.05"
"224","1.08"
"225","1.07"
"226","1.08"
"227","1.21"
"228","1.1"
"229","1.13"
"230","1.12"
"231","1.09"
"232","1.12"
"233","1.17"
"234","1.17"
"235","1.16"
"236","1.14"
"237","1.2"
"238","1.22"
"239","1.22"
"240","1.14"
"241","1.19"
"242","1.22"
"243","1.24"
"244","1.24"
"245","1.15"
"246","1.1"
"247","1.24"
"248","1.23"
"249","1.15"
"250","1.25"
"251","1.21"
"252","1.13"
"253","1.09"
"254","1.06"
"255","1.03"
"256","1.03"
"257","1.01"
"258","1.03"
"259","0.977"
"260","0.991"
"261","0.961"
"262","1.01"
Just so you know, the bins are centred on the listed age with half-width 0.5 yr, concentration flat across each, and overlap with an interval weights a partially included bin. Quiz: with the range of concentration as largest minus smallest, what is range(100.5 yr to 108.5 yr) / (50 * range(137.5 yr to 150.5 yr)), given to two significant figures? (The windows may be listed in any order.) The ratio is 0.013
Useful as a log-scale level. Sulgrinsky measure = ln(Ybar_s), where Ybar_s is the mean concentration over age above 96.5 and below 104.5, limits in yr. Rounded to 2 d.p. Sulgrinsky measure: 0.24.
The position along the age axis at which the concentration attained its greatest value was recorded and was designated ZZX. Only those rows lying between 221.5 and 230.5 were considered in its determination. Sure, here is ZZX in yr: 227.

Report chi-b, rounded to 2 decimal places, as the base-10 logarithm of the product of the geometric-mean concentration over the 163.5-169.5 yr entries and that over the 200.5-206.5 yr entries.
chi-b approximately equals 0.12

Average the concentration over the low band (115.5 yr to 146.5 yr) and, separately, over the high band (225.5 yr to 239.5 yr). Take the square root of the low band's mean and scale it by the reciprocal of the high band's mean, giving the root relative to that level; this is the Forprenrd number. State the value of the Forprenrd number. 1.02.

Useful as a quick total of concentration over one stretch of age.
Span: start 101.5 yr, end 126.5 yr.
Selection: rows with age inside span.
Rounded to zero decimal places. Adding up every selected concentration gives 34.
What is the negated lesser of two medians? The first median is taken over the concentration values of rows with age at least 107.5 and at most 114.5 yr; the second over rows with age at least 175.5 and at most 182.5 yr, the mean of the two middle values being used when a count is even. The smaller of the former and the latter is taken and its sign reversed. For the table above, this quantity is -1.17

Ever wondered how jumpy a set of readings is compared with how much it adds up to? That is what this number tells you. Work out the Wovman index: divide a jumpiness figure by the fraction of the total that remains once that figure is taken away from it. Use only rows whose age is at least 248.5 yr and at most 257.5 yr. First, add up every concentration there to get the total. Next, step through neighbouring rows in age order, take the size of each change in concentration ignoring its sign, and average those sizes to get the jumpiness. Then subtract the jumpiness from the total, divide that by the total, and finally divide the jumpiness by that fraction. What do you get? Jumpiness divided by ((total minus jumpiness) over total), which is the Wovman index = 0.04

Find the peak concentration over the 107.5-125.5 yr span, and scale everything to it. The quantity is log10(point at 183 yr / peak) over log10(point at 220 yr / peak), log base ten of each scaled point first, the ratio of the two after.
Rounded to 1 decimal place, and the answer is 1.1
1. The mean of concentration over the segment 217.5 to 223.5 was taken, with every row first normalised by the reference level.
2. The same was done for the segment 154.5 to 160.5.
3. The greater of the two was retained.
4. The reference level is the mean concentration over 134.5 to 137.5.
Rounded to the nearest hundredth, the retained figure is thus 1.09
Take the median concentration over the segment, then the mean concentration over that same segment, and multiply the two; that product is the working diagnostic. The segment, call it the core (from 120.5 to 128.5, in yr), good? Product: 2.1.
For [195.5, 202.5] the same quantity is 1.0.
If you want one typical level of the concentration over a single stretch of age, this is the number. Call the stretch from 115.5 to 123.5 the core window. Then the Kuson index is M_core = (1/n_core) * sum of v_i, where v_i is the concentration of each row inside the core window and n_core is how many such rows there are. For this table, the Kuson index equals 1.42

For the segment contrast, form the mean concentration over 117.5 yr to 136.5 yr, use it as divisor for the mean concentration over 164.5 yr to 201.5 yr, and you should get 0.82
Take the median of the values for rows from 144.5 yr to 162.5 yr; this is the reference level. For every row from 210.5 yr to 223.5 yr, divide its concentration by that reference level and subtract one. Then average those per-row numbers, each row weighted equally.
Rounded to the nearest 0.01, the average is -0.22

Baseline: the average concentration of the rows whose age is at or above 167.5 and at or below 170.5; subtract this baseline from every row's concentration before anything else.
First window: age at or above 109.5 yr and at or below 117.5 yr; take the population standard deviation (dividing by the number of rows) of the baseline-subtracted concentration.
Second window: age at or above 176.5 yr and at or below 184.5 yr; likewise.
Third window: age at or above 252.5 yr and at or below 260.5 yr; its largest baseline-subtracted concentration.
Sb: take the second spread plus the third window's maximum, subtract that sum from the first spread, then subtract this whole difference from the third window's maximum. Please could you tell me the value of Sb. -0.48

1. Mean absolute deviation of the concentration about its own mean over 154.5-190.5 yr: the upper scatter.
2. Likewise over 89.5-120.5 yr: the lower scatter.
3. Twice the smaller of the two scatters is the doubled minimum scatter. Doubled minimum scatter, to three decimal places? 0.125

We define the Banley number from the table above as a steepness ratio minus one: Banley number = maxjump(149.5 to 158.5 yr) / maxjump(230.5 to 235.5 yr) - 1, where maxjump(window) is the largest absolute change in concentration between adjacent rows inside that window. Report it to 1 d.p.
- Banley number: 3.2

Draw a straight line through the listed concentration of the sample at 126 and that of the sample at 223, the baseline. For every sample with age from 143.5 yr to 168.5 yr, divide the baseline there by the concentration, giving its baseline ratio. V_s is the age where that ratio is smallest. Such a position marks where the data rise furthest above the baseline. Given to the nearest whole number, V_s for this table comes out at 154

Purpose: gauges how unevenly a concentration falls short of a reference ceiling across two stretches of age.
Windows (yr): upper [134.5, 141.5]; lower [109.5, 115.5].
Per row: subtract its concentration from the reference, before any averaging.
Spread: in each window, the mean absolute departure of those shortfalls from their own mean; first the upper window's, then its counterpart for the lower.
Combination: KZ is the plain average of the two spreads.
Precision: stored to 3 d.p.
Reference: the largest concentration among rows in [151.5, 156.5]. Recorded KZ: 0.055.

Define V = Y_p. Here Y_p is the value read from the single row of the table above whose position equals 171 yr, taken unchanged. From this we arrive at 1.18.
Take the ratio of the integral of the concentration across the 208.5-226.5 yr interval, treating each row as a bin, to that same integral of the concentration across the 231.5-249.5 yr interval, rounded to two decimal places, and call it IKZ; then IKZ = 0.92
